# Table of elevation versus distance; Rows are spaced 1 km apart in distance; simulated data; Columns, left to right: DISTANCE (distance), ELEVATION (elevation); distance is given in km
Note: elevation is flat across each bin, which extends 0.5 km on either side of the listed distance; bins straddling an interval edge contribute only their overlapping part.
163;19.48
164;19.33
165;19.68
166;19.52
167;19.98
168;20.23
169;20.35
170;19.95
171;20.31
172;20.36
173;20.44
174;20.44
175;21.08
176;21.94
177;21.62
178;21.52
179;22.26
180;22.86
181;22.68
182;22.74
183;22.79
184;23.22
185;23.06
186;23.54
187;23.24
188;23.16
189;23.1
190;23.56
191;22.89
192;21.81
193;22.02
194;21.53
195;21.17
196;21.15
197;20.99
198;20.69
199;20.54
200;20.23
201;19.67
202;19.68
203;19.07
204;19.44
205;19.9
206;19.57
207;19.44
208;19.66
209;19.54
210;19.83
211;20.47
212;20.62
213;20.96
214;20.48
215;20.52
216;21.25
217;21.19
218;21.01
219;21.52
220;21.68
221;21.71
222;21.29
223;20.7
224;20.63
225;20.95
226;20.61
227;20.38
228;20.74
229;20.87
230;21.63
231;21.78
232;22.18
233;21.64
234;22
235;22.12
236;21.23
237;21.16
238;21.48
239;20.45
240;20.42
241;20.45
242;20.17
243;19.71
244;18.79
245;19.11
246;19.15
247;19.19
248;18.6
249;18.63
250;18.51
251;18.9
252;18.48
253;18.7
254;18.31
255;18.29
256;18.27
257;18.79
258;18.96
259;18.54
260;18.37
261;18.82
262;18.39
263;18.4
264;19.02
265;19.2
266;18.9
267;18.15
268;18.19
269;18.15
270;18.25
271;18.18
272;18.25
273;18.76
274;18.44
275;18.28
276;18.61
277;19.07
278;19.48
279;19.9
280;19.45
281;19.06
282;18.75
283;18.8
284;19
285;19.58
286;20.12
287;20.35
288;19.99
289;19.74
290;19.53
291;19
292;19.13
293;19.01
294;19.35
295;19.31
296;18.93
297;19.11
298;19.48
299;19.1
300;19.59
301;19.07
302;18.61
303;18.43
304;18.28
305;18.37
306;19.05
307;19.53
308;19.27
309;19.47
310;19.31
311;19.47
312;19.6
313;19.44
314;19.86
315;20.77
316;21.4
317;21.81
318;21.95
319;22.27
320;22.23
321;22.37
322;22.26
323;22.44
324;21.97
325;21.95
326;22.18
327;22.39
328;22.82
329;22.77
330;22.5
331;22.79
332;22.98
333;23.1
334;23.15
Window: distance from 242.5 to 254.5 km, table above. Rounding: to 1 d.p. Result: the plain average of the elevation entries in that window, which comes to 18.8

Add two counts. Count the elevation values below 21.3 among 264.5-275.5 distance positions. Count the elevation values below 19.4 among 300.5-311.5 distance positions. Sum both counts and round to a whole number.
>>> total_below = 19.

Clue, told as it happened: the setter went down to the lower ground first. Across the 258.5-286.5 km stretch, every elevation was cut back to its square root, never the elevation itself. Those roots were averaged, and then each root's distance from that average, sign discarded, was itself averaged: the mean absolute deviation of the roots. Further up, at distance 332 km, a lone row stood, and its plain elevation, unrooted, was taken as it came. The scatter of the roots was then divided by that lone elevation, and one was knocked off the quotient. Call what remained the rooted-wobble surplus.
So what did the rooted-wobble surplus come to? -0.998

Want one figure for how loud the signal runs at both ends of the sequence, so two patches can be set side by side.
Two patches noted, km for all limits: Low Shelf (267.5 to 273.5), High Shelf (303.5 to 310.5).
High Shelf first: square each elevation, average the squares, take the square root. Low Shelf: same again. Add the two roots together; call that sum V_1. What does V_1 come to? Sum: 37.3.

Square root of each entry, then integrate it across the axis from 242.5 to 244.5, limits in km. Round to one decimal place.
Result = 8.8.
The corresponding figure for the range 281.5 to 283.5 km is 8.7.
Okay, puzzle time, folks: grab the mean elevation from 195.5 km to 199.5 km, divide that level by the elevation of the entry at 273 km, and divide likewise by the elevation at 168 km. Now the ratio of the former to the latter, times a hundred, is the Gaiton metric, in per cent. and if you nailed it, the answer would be 108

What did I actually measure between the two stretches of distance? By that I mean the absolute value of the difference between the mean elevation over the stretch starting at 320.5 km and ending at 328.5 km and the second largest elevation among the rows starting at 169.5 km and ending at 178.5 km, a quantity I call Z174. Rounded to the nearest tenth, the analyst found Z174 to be 0.7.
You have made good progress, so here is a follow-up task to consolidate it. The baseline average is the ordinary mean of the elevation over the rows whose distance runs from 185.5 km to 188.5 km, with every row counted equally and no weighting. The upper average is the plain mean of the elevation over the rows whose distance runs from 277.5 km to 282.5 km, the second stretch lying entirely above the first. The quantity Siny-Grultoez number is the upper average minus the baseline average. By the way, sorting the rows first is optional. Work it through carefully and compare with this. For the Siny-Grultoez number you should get -4.0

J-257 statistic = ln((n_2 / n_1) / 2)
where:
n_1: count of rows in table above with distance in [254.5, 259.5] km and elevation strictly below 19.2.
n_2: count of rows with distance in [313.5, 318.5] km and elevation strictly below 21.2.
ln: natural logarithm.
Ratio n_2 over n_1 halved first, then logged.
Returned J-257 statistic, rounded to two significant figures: -1.6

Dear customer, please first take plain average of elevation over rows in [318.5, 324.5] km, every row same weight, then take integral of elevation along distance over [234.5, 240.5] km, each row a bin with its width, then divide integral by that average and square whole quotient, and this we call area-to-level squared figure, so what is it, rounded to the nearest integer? 32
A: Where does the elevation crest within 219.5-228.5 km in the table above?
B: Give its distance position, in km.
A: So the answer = 221 km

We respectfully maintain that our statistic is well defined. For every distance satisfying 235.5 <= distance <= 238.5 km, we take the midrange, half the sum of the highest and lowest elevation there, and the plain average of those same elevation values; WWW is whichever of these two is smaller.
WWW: 21.3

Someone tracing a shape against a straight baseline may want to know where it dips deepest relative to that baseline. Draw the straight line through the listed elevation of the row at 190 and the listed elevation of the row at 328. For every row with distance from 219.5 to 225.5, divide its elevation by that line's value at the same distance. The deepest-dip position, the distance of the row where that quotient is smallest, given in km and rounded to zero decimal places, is 224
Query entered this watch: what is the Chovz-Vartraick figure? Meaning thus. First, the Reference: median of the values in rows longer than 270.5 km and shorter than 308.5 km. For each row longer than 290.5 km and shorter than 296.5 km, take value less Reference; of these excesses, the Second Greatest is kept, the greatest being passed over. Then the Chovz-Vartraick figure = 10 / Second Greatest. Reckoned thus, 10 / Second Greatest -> 41.7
